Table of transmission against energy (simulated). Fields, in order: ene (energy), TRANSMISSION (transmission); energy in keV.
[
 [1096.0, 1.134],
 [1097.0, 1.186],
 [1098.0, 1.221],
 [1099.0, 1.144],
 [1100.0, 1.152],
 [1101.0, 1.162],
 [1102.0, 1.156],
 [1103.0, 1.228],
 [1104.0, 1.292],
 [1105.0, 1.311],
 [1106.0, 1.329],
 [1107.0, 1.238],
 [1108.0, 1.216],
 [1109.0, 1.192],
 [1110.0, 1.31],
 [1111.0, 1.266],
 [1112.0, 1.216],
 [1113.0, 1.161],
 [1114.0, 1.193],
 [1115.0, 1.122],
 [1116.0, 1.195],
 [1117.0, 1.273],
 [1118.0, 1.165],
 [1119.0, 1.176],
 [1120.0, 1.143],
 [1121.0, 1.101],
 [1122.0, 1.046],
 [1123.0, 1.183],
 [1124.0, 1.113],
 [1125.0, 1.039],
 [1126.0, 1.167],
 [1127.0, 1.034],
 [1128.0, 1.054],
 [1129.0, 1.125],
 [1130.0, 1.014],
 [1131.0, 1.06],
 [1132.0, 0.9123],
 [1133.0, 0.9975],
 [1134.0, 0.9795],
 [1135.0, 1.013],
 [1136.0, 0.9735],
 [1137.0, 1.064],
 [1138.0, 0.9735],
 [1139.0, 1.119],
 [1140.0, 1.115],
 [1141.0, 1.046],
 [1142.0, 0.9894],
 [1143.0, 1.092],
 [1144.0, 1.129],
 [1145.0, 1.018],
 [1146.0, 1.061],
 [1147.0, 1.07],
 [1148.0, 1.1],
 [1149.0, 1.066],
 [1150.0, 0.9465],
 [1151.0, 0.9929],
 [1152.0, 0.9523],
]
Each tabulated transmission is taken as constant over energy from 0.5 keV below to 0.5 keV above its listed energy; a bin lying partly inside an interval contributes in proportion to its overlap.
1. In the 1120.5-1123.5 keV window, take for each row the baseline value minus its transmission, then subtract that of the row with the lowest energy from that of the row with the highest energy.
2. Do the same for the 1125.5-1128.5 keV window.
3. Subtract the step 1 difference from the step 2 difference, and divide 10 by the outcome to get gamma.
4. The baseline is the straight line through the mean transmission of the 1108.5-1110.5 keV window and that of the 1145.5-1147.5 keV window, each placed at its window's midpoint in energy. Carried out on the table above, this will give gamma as 51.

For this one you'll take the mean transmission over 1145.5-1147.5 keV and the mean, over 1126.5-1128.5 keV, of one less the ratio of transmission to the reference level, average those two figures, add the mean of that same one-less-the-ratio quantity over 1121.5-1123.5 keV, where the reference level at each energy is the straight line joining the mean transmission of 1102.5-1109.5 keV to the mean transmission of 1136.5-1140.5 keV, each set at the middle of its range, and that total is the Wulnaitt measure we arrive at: 0.612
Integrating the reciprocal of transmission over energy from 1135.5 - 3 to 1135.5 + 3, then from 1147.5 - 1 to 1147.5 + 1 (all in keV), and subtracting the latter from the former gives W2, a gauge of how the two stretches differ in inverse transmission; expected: 4.2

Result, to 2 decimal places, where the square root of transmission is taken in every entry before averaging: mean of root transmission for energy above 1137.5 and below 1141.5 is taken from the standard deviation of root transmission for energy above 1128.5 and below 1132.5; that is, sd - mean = -0.99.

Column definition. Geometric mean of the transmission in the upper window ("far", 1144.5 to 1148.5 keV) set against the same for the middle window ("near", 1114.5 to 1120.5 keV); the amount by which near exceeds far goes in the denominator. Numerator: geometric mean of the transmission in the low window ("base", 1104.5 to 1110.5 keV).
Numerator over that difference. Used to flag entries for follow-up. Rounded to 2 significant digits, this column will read 11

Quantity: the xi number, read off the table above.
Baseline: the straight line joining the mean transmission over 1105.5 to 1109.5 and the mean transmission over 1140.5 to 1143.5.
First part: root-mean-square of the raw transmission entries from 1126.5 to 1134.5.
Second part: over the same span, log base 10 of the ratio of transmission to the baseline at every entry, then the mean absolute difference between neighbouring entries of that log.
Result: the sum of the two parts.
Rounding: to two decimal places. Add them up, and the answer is 1.05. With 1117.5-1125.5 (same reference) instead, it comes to 1.14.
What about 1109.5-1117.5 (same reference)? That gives 1.24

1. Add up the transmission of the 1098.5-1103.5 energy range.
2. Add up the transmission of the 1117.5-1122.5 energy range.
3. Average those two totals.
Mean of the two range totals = 5.74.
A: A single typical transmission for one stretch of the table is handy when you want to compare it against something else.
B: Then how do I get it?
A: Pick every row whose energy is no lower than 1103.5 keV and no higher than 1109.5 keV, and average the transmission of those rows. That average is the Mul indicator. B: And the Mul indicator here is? 1.26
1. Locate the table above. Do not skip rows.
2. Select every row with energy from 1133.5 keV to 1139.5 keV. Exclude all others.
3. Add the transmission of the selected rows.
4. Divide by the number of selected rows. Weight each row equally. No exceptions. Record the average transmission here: 1.02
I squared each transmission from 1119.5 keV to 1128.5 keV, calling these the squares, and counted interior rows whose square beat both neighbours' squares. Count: 2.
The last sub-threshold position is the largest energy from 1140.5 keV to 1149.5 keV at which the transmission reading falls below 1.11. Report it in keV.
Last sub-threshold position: 1149.0 keV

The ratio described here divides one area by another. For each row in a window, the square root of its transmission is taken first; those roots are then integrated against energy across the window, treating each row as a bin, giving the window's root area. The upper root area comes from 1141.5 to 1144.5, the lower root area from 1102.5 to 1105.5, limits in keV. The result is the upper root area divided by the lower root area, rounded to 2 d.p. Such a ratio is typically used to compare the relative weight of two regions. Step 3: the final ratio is 0.92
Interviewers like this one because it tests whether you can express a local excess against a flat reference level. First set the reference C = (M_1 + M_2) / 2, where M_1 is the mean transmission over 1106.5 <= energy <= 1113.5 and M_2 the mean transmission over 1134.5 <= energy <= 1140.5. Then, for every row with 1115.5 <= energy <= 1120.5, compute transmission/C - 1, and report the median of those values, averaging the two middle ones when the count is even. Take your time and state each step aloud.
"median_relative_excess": 0.035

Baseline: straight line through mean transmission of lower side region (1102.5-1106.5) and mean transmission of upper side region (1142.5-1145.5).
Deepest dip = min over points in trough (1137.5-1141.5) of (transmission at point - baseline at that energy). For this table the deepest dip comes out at -0.138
